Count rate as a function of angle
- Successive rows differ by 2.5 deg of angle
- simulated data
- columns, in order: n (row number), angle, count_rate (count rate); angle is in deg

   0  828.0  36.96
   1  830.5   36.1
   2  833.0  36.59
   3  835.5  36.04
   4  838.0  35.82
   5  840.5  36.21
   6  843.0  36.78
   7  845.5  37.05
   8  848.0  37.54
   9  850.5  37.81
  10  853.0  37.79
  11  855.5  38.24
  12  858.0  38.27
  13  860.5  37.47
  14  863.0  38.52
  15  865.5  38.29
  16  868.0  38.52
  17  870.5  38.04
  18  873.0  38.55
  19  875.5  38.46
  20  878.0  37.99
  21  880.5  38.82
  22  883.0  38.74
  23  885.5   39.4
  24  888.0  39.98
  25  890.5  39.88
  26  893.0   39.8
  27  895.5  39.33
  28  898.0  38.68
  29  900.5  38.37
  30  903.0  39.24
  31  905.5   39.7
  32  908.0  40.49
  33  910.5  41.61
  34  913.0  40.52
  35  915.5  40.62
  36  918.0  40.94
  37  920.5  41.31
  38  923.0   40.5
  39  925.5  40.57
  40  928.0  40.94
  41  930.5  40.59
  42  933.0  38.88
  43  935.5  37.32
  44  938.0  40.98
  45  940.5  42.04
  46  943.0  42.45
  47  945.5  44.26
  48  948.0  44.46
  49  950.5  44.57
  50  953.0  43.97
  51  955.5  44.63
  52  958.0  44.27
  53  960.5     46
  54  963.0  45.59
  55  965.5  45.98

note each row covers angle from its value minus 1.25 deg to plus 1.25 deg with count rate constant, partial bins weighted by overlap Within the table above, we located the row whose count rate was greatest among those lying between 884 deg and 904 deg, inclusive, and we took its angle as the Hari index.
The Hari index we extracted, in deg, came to 888.0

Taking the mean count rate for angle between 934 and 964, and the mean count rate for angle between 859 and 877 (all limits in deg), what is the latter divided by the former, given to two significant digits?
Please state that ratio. 0.88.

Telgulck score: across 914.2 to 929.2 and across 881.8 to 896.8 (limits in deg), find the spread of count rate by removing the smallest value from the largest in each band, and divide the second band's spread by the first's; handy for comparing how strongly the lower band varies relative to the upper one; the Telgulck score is 1.5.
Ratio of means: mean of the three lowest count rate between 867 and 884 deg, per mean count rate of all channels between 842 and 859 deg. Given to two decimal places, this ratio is 1.01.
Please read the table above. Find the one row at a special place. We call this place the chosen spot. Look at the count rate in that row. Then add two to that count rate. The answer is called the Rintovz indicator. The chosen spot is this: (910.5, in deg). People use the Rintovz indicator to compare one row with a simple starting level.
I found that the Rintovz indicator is 44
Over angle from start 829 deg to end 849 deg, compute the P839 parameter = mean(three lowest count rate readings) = 36.0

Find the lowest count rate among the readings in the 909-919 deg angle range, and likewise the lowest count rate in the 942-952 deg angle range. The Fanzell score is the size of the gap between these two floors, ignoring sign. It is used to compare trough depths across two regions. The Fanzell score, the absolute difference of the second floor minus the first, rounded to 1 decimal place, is 1.9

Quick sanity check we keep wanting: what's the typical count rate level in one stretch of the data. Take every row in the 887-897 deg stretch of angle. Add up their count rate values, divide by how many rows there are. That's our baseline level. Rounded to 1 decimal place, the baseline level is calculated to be 39.7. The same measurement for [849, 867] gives 38.1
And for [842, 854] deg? 37.4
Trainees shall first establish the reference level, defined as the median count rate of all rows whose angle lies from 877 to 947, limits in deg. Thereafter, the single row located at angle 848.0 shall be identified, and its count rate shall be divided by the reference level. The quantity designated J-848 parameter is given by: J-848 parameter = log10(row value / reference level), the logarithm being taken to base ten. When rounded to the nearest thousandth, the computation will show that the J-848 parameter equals -0.030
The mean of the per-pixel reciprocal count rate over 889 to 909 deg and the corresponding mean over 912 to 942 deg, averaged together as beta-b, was 0.0251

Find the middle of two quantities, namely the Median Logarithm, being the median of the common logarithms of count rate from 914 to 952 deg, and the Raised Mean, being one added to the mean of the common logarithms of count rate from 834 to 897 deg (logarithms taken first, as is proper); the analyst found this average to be 2.10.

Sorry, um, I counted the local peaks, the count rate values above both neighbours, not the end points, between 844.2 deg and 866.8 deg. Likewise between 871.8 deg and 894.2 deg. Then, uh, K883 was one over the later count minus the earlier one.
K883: -1.0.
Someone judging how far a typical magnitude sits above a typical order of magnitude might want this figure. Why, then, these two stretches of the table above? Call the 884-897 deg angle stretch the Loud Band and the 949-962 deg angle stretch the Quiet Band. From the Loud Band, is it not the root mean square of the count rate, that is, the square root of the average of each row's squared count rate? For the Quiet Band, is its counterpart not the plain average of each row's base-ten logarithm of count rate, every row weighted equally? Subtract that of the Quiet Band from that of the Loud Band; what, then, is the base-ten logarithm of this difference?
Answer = 1.58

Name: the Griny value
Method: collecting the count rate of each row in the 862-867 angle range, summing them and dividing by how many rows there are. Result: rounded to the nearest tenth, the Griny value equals 38.4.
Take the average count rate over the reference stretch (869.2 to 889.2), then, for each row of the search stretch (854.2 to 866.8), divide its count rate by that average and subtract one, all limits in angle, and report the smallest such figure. -0.03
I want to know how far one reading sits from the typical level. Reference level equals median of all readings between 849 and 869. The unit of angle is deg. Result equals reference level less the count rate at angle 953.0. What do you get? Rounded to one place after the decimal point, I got -5.7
